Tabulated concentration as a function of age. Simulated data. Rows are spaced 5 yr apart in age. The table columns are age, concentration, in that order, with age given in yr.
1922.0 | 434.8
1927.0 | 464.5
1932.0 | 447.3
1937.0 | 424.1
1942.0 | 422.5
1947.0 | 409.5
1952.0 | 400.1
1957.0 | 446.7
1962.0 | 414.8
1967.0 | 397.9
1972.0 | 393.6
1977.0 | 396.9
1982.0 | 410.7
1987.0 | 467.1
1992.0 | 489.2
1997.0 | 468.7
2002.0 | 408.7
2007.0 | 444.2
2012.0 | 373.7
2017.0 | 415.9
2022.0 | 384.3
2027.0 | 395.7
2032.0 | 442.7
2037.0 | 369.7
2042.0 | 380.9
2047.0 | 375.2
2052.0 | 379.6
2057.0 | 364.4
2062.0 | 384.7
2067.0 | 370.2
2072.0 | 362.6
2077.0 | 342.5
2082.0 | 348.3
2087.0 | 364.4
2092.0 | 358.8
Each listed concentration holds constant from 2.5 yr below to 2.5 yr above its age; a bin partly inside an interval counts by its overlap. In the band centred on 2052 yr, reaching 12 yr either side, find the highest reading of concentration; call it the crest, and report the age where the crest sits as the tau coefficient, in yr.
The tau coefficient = 2062.0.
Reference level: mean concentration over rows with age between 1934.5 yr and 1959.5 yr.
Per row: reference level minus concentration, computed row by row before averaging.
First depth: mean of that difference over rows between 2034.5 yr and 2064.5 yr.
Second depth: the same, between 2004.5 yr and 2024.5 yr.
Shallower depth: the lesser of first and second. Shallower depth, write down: 16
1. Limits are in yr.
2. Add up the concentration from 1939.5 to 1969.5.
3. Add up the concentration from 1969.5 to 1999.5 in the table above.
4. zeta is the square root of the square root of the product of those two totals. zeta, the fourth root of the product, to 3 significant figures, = 50.6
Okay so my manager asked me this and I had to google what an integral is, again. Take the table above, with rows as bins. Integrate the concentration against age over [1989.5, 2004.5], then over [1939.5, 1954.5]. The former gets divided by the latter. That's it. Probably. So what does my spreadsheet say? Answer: 1.11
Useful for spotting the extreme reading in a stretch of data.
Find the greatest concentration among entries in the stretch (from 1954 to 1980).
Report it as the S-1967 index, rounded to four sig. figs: 446.7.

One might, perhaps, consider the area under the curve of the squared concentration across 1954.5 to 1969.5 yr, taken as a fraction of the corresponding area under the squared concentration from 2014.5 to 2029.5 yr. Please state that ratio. 1.11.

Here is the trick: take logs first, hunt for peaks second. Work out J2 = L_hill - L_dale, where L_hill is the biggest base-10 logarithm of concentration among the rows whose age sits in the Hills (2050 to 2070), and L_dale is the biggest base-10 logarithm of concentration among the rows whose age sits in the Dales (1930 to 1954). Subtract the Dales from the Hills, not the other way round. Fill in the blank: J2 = -0.065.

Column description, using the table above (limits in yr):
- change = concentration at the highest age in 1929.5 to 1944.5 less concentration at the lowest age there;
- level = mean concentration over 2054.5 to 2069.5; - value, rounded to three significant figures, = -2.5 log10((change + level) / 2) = -5.60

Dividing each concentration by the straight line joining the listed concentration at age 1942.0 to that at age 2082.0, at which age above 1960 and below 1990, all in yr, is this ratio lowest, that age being 1972.0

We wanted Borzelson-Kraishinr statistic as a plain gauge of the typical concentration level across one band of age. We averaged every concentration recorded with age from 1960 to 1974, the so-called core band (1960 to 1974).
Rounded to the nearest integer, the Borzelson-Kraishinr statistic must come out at 402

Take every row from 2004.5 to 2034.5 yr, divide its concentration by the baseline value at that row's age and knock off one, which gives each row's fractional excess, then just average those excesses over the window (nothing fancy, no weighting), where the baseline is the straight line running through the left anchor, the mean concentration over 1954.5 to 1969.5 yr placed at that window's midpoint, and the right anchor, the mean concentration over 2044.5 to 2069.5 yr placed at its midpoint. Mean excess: 0.04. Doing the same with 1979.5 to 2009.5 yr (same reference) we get 0.11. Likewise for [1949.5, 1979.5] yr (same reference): -0.02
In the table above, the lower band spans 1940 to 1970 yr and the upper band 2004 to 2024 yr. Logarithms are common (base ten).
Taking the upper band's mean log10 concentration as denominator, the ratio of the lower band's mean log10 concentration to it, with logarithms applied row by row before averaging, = 1.00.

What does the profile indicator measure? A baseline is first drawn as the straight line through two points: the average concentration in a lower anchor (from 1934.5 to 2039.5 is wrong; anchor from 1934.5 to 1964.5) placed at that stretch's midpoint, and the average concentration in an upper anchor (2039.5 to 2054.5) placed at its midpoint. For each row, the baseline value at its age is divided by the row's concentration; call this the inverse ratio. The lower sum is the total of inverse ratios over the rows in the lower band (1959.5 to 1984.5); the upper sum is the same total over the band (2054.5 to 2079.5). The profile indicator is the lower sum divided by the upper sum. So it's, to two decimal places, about 1.00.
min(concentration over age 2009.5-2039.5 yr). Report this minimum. 369.7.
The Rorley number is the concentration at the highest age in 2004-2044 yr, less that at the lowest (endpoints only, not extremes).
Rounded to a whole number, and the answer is -63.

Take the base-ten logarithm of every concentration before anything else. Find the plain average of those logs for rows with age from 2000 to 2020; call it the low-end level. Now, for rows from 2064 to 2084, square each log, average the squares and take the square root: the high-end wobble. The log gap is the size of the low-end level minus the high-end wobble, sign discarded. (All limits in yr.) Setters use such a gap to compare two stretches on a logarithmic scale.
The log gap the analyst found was 0.061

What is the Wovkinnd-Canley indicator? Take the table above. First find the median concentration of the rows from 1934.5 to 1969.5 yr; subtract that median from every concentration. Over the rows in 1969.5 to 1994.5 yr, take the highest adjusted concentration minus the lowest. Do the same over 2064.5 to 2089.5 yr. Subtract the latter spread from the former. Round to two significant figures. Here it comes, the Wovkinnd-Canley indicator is 68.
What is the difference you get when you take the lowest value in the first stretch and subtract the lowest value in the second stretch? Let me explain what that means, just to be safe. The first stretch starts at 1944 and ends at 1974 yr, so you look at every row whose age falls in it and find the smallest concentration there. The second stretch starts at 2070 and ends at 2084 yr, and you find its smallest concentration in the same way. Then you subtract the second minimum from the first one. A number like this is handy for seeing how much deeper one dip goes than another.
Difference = 51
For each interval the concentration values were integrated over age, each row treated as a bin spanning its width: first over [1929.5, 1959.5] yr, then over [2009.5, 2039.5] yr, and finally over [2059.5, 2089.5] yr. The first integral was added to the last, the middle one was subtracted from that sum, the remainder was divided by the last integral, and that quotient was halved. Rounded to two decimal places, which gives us 0.54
